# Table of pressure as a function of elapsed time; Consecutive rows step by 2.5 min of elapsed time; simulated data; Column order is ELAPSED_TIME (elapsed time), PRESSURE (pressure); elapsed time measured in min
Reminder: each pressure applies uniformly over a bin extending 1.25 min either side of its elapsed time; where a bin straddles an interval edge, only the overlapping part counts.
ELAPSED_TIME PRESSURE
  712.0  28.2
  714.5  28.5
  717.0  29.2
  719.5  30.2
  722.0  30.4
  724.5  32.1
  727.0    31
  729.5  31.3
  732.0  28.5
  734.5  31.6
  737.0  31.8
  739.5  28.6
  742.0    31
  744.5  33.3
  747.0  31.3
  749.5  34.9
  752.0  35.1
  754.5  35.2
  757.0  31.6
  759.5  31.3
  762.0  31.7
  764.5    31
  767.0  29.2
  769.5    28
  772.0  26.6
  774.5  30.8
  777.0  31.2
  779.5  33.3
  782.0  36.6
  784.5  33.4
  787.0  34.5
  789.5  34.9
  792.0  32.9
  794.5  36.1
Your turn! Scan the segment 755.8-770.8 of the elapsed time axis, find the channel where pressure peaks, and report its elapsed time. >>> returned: 762.0 min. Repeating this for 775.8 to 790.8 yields 782.0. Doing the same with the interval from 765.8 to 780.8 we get 779.5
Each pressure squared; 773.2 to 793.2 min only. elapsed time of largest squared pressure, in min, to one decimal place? 782.0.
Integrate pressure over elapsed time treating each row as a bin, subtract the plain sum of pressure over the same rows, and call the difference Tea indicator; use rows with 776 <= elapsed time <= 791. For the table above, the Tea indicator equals 306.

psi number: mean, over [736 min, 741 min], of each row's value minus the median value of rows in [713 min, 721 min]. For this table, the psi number 1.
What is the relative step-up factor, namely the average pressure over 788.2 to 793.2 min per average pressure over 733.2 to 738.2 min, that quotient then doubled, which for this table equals 2.14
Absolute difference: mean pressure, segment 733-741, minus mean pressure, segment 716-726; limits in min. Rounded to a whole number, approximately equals 0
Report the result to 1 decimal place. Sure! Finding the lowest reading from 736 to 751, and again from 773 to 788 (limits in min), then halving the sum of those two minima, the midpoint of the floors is 29.7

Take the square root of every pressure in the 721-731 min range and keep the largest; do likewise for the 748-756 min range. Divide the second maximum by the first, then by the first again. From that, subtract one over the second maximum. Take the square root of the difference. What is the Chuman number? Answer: 0.13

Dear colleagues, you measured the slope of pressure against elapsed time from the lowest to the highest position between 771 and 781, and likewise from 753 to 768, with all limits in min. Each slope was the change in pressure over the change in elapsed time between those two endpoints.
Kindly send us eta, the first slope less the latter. 1.4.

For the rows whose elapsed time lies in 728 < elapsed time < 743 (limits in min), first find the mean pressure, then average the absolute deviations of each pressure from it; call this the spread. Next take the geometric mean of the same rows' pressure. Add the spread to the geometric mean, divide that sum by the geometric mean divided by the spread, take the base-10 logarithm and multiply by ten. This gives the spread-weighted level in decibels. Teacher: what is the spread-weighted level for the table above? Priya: 1.2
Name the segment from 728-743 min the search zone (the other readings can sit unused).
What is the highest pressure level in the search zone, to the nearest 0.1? 31.8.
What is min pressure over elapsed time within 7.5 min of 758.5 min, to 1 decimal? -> 31.0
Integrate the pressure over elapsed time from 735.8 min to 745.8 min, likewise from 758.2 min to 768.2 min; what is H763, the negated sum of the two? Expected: -620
